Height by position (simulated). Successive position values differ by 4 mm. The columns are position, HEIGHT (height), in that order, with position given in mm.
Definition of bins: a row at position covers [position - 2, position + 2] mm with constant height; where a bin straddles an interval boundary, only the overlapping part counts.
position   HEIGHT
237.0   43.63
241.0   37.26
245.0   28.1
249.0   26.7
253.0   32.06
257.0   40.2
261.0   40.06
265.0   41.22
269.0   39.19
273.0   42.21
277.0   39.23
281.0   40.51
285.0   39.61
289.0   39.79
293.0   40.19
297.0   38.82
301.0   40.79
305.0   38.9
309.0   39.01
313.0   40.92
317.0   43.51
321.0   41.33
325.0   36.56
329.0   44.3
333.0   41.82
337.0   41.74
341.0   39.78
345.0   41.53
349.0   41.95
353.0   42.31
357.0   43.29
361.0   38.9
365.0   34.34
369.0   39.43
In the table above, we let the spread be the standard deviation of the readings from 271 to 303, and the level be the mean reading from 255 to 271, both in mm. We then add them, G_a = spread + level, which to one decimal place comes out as 41.2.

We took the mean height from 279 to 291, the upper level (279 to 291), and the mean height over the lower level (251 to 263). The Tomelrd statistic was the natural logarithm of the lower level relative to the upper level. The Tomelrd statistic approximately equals -0.07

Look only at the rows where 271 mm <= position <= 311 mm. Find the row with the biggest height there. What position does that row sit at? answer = 273.0 mm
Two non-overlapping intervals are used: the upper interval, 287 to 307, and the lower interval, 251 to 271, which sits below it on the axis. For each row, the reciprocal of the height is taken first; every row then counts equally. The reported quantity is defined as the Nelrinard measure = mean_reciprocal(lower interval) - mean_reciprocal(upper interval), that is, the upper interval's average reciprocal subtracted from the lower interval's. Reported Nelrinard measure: 0.0010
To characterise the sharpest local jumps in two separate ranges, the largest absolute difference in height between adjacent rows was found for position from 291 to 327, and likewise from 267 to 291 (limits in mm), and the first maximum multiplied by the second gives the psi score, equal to 14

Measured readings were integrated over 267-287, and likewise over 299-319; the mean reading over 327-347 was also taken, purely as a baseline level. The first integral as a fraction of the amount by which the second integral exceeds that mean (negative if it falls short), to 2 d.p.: 1.04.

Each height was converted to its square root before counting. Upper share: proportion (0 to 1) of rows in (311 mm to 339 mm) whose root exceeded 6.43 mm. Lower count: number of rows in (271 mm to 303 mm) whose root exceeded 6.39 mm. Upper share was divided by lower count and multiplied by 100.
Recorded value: 57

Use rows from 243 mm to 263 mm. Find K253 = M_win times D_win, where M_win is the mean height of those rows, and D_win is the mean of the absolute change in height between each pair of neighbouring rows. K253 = 126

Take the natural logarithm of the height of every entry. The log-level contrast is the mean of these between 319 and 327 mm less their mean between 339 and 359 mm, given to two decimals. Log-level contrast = -0.07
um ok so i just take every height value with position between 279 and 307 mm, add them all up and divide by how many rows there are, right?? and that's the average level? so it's 39.8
